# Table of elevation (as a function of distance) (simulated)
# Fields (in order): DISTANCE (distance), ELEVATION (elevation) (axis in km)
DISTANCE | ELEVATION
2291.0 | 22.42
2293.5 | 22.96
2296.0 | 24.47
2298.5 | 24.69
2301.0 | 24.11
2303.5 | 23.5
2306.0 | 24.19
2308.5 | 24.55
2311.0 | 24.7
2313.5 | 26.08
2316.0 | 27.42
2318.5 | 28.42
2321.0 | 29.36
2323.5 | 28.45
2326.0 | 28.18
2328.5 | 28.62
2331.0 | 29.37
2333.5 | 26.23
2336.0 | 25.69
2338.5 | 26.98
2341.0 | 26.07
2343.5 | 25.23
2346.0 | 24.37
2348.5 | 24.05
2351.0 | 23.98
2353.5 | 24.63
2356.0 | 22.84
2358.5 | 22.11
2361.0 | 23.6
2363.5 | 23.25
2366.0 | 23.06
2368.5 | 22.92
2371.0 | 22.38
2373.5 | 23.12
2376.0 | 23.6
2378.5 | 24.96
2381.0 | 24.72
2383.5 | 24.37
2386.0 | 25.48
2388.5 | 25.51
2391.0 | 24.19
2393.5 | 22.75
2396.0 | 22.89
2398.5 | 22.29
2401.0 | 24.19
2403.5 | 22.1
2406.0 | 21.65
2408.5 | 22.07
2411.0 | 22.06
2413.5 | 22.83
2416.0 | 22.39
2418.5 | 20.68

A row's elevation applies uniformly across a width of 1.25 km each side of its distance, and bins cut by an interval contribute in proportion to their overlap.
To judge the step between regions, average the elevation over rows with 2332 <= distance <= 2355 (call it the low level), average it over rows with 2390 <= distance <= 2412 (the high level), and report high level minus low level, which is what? -2.6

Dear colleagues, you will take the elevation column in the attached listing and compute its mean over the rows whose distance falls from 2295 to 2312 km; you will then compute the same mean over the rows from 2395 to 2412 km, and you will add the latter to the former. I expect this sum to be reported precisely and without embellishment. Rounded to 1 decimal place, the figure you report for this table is 46.8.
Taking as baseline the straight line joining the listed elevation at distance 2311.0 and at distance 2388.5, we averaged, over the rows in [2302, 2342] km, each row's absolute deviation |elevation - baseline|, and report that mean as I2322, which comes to 2.1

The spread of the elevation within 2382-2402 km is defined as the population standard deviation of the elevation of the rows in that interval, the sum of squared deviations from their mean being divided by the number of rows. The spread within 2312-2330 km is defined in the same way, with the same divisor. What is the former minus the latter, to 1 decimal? 0.2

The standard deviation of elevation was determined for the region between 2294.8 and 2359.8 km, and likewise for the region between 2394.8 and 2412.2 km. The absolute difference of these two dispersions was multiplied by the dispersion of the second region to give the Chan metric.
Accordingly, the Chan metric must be 1.0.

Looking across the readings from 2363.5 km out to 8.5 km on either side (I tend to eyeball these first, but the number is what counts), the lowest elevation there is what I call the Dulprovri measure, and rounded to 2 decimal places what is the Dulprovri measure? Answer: 22.11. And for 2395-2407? 21.65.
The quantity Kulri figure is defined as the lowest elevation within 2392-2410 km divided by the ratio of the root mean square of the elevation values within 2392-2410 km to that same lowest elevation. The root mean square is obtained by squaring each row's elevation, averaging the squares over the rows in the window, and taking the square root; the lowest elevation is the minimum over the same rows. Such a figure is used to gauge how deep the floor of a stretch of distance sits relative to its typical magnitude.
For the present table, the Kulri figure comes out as 20.8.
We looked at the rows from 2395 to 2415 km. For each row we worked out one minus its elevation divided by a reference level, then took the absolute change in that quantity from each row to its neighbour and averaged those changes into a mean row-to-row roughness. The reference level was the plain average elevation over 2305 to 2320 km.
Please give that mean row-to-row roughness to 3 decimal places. 0.034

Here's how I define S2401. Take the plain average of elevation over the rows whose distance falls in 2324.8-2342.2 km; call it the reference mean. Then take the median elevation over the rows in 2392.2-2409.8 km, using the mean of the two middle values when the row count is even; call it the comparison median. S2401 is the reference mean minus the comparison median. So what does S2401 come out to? 5.0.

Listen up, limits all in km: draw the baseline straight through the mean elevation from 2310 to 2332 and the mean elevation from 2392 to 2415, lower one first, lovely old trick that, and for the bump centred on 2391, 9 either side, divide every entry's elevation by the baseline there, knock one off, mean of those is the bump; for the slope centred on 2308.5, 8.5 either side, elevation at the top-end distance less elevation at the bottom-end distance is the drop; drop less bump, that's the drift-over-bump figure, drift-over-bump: 3.3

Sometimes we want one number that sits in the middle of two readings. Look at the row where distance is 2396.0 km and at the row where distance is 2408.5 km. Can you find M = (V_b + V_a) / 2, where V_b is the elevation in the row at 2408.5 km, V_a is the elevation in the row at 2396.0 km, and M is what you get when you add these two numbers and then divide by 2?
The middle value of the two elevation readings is 22.5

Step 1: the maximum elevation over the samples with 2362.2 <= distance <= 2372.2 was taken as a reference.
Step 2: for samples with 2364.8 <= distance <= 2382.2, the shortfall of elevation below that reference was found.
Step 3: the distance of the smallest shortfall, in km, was 2378.5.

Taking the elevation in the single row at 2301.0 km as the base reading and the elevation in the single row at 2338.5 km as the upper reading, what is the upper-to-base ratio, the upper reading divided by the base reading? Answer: 1.12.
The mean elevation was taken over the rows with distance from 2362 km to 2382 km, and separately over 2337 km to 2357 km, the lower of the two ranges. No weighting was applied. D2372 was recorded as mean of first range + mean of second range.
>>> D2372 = 48.3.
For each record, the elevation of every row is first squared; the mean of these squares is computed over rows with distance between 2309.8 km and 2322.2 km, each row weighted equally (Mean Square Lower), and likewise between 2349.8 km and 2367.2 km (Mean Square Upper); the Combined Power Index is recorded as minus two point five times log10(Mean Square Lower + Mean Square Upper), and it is -7.78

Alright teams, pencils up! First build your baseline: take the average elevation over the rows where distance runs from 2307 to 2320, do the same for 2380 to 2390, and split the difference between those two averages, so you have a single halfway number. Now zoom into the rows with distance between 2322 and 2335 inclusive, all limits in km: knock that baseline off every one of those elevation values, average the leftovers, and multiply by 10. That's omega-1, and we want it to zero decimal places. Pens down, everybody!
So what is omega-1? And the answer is 25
